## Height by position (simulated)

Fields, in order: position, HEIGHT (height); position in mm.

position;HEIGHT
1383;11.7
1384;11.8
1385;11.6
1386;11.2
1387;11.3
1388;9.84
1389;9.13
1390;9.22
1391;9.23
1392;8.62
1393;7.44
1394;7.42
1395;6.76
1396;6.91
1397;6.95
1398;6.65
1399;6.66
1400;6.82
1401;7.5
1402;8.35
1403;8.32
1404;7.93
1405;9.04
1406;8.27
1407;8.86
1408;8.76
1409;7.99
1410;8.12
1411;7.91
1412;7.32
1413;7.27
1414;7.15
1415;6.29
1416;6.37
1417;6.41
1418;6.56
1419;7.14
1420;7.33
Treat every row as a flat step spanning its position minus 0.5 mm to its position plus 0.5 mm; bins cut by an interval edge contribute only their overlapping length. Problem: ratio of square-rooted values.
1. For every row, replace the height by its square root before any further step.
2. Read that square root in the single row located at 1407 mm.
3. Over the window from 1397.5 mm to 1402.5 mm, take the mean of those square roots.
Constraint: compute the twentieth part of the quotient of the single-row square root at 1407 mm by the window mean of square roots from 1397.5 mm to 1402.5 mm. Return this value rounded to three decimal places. 0.056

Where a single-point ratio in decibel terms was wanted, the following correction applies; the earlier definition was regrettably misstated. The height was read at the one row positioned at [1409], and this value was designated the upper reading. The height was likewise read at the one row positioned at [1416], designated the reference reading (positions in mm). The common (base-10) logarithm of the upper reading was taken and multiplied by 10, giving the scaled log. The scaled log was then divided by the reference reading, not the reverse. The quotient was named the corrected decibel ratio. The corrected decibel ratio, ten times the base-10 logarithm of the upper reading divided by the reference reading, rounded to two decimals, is 1.42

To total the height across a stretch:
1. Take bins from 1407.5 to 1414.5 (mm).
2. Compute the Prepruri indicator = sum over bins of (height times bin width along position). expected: 55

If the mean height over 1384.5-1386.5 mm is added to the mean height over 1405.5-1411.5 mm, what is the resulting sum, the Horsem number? 19.7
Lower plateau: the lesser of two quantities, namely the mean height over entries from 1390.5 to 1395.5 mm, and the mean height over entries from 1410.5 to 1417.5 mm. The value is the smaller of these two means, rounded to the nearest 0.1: 7.0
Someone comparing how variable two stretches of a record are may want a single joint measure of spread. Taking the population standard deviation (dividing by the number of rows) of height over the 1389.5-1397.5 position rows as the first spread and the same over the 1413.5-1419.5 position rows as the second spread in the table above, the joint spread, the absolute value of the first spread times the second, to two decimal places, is 0.35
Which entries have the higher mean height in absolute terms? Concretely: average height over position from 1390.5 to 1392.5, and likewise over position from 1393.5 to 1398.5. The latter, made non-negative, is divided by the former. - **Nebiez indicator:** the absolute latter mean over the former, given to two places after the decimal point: 0.78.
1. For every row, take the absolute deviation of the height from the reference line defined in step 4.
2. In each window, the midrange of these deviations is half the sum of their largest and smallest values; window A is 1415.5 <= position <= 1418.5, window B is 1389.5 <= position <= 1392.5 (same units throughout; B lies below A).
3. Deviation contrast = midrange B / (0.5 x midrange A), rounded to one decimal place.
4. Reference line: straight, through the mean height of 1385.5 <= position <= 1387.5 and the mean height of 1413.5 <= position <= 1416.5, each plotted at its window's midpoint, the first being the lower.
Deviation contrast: 11.7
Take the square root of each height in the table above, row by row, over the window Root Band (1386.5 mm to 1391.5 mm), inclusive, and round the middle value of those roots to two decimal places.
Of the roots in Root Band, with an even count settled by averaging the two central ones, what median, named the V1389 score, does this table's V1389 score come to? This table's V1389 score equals 3.04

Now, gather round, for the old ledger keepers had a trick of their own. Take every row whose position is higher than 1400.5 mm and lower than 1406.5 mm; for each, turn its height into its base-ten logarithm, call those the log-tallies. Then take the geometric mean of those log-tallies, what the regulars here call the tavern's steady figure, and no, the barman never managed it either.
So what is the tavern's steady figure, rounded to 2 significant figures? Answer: 0.91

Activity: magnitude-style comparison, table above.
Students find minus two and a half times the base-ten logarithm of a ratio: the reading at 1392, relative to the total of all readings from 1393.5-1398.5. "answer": 1.51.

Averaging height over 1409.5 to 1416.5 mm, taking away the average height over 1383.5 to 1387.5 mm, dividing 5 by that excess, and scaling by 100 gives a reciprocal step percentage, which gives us -117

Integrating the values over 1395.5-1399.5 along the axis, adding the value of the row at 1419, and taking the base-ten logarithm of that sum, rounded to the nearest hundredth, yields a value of 1.54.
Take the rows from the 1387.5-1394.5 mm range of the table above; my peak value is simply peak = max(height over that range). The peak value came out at 9.84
